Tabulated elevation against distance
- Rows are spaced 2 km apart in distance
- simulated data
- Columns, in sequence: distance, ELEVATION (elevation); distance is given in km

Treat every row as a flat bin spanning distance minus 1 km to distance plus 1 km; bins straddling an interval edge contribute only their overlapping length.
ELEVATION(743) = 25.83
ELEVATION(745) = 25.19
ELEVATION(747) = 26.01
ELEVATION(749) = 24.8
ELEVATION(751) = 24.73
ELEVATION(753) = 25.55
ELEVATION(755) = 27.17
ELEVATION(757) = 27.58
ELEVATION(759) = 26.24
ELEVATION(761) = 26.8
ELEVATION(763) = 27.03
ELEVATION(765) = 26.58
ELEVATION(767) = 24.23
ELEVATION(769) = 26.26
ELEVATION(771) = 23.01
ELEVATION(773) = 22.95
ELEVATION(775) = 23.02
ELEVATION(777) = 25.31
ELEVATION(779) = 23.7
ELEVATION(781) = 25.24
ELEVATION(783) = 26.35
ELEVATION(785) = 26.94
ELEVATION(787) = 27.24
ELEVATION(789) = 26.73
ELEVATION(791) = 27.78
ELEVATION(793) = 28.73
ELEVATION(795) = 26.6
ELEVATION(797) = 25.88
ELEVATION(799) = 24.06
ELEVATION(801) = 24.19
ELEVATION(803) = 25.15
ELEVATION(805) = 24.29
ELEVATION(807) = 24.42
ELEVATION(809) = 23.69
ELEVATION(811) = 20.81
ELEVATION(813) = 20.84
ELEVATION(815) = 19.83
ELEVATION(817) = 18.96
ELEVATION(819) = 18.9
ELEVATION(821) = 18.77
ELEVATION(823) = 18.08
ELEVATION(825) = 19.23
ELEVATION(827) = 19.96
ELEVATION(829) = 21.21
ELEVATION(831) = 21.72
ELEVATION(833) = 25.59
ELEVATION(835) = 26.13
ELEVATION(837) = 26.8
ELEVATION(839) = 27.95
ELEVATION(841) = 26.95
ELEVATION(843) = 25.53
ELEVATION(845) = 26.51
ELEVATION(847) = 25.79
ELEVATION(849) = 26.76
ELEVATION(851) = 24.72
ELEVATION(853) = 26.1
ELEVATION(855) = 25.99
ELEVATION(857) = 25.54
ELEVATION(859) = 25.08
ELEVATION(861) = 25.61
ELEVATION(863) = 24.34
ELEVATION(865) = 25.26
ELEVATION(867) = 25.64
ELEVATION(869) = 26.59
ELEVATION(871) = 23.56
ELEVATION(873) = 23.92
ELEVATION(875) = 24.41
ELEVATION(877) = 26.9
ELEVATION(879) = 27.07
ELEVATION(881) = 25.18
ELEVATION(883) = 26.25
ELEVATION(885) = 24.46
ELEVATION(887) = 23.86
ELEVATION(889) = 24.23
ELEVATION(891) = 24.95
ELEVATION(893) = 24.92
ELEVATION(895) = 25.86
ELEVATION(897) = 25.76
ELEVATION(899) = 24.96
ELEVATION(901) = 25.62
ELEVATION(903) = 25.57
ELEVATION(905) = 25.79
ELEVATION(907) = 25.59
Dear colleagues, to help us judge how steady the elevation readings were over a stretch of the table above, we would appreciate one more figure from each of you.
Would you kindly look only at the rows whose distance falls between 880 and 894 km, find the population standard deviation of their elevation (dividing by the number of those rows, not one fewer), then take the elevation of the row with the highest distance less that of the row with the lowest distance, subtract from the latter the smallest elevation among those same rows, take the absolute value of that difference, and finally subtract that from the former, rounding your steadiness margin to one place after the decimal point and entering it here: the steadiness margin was -23.4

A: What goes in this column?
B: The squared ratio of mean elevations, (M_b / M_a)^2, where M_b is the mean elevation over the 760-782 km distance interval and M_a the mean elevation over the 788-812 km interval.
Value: 0.98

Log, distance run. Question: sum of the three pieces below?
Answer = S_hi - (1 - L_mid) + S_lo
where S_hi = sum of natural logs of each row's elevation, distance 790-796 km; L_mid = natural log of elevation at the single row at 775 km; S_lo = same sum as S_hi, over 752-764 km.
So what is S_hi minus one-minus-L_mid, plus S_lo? 31.8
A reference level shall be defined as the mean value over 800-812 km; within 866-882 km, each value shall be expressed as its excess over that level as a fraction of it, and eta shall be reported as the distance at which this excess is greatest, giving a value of 879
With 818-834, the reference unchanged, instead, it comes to 833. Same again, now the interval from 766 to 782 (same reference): 769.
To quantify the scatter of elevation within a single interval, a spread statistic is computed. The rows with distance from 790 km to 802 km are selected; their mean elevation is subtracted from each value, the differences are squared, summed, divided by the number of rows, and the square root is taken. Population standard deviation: 1.7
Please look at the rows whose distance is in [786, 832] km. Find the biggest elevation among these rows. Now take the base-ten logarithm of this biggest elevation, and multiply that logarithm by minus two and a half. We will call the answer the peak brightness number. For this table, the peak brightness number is -3.65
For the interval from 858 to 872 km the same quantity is -3.56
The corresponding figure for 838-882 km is -3.62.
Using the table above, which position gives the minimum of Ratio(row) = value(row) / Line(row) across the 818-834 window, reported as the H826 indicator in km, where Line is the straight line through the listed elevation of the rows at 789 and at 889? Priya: 823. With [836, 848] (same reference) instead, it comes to 843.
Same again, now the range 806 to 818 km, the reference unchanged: 817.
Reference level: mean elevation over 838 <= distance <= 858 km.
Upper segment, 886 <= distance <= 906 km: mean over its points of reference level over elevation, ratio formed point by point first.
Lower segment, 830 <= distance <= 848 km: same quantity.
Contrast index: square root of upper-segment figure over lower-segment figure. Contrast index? 1.01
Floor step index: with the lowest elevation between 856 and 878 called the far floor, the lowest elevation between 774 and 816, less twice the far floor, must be -27.3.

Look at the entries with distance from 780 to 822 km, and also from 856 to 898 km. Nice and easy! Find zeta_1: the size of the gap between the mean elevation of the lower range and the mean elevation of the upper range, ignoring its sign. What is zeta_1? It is 1.14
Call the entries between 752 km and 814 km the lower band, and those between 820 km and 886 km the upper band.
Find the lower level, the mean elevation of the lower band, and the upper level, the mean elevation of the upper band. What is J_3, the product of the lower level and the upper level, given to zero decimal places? 624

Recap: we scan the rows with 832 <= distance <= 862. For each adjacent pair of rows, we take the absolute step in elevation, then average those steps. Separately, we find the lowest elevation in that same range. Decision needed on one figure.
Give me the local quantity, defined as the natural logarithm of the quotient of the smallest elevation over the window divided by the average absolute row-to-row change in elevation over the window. 3.3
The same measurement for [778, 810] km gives 3.3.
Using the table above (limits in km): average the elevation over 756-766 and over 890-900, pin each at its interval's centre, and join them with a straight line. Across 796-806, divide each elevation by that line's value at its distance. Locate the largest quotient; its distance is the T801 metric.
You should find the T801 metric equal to 797 km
